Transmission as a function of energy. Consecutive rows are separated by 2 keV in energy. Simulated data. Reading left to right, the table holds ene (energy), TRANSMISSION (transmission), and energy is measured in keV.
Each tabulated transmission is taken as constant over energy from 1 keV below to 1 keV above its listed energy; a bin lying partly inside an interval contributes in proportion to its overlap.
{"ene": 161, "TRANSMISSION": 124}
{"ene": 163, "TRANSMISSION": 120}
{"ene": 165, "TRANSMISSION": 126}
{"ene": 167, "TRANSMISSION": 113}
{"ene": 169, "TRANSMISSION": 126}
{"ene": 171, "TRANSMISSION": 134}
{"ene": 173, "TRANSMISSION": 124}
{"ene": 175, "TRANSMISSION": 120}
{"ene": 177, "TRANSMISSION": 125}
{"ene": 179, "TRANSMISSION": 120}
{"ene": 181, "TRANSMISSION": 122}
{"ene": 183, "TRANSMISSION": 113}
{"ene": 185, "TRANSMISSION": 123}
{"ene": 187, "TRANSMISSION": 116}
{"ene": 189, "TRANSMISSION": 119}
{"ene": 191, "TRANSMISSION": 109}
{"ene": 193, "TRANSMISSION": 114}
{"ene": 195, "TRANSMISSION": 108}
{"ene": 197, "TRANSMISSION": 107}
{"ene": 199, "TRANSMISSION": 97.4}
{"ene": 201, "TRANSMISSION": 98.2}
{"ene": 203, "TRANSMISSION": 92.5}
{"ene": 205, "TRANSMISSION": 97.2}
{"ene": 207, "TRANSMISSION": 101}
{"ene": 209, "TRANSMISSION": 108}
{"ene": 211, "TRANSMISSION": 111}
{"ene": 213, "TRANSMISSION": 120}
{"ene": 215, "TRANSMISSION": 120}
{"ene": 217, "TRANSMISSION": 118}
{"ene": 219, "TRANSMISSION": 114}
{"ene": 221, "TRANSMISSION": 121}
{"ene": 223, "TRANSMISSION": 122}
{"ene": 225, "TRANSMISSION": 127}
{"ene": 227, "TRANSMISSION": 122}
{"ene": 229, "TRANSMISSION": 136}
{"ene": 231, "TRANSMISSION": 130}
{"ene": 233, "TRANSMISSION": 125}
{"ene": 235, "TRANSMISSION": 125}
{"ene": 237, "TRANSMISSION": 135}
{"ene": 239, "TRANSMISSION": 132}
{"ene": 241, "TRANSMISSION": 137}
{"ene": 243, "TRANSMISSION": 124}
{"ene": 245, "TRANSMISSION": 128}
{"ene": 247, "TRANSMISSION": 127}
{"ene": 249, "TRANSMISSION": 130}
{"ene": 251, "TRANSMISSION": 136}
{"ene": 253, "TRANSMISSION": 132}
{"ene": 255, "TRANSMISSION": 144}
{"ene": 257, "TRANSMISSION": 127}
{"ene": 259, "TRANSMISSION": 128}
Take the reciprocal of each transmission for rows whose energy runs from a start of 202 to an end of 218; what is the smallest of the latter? 0.0083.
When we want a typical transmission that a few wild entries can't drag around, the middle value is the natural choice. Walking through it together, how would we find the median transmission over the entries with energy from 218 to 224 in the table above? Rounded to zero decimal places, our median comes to 121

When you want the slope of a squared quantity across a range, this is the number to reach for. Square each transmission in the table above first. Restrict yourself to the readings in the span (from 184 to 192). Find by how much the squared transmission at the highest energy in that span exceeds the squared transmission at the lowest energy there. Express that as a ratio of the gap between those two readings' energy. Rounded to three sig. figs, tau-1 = -541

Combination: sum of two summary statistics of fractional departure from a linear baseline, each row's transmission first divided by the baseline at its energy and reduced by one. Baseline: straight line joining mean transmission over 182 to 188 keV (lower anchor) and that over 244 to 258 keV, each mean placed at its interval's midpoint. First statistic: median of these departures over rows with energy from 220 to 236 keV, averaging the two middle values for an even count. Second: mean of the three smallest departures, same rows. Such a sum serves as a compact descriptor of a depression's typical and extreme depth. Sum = -0.06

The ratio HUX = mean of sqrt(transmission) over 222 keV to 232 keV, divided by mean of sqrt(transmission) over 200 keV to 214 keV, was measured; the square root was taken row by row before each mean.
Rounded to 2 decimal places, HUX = 1.11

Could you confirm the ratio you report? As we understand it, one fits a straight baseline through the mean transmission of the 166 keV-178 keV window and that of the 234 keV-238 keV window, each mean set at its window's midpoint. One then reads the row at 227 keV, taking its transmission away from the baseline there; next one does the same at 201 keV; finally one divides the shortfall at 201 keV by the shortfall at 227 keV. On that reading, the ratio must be 4.0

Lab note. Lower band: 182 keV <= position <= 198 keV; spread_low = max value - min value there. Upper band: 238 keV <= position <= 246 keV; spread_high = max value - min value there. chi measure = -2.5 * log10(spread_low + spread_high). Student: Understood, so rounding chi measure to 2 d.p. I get -3.66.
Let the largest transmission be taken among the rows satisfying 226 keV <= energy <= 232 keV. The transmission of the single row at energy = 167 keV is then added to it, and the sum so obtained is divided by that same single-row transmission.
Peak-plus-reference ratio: 2.20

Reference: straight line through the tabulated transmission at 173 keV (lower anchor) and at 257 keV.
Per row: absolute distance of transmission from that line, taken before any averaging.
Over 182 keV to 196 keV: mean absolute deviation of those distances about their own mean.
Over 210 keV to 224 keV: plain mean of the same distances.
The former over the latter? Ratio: 0.55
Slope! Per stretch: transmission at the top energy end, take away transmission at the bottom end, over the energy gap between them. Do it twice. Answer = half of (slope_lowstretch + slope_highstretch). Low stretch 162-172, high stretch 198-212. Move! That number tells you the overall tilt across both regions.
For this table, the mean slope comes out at 1.4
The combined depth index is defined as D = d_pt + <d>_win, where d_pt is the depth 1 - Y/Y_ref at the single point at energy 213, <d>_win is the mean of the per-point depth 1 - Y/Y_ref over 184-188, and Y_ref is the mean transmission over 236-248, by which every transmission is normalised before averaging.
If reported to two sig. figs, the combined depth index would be 0.16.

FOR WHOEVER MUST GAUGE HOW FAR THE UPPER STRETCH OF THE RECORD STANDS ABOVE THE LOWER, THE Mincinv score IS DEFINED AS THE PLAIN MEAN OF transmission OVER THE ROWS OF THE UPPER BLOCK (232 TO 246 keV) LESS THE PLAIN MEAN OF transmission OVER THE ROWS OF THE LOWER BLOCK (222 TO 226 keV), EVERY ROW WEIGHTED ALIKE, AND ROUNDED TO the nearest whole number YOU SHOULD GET 5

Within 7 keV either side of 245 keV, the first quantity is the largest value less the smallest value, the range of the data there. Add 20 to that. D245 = 33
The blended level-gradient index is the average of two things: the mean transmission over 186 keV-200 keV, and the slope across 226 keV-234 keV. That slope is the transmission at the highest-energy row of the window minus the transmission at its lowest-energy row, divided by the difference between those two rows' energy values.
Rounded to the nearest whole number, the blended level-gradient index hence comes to 55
